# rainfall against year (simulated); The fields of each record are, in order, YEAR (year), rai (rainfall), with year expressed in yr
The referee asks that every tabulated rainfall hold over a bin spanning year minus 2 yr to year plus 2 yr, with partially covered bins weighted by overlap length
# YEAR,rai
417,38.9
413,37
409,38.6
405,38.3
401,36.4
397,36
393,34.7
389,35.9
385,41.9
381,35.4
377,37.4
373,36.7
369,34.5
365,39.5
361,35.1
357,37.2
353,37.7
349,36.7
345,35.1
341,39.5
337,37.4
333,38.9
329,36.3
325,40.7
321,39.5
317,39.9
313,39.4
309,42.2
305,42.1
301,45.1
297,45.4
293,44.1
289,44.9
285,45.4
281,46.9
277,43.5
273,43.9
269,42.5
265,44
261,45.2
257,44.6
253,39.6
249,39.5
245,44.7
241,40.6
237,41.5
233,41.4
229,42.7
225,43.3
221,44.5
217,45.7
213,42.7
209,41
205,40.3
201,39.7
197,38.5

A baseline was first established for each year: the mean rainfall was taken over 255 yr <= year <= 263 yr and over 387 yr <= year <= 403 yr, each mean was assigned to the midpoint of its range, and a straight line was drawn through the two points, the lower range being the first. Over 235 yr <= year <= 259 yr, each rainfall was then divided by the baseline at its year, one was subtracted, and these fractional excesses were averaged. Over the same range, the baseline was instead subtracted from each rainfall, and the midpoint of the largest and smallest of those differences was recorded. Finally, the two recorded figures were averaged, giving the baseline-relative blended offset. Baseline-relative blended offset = -1.7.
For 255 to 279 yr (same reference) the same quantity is -0.3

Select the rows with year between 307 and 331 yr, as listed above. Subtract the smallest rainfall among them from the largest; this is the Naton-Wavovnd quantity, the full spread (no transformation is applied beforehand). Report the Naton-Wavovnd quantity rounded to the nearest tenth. 5.9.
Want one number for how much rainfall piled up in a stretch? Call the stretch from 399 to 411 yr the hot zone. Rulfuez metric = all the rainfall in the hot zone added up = 113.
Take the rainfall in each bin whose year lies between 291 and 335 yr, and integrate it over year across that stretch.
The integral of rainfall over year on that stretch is 1814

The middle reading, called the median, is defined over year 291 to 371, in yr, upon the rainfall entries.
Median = 39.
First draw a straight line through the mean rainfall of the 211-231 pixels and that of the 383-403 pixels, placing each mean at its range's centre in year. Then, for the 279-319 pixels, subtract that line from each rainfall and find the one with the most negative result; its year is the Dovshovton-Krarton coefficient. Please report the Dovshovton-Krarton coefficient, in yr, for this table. 313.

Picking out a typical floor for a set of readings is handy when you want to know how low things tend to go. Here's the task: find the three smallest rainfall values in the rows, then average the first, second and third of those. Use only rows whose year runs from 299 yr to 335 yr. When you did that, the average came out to 38.2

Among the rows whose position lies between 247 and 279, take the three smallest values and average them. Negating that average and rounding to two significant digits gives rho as -41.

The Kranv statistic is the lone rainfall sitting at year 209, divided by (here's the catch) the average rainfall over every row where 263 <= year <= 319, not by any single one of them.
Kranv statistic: 0.94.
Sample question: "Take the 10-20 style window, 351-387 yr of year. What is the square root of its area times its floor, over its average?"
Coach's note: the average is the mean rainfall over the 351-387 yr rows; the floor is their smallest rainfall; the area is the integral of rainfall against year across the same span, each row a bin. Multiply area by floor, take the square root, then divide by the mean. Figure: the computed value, 5.77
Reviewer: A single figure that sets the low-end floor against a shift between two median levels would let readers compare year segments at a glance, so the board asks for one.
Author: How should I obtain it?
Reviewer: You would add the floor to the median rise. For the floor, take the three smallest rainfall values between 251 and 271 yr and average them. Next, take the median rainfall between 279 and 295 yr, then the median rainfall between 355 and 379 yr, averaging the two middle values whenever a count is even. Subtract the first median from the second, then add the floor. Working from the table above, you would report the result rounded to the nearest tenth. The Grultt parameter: 33.8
